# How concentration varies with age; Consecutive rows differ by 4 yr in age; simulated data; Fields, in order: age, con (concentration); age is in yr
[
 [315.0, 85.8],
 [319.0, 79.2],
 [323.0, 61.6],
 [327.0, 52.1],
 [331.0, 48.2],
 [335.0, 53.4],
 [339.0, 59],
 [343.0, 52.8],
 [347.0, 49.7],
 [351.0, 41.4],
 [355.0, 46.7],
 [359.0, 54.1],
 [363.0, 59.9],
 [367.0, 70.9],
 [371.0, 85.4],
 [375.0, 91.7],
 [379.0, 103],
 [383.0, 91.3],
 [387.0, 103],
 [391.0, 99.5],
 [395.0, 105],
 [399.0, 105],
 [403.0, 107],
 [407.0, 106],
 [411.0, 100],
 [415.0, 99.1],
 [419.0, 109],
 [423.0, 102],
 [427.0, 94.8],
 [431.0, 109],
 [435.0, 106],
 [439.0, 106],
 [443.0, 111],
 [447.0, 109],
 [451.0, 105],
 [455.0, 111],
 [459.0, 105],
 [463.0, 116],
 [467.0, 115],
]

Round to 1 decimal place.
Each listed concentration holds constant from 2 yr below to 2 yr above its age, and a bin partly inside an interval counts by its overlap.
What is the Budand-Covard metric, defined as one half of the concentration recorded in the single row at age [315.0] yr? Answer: 42.9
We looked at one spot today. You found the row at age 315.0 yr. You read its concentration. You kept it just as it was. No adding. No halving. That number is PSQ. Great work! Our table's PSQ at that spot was 85.8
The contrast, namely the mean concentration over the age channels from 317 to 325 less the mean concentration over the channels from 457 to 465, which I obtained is -40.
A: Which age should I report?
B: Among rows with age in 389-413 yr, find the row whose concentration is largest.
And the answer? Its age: 403.0 yr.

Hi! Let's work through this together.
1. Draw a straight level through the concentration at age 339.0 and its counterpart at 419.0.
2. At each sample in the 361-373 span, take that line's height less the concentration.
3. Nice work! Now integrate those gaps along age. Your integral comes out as 53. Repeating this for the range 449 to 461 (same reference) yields 294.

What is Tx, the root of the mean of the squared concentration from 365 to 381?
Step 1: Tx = 89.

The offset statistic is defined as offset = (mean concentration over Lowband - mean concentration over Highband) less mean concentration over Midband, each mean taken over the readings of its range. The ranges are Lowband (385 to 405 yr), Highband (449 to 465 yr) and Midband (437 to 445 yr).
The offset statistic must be -114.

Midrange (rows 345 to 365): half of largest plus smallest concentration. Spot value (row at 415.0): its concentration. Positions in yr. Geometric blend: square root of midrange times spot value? 71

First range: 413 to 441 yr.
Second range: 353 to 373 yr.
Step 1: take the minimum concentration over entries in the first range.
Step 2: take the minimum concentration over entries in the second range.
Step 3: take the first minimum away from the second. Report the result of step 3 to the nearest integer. -48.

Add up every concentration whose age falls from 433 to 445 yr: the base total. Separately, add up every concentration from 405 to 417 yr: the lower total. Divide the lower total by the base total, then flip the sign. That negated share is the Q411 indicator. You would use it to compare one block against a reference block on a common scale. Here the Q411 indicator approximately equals -0.94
